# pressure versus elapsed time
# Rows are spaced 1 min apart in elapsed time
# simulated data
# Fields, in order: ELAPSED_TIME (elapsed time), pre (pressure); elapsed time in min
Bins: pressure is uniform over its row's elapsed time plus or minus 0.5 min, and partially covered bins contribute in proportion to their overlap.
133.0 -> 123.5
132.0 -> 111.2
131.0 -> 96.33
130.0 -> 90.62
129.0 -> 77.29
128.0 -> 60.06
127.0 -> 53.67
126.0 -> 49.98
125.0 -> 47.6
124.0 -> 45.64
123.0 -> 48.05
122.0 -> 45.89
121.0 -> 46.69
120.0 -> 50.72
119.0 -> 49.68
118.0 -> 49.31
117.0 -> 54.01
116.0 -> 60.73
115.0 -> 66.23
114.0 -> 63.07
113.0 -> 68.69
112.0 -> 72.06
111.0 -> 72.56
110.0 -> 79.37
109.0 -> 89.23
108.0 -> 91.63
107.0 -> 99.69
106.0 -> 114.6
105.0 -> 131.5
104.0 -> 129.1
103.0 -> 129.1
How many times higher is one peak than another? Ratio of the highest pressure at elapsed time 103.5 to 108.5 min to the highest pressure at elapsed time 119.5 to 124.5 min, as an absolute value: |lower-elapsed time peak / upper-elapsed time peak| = 2.6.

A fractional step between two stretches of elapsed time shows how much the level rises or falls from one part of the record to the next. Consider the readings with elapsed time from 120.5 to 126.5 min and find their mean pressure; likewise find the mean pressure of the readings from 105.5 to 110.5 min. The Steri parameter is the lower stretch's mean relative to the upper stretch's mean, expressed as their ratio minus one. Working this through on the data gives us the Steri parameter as 1.0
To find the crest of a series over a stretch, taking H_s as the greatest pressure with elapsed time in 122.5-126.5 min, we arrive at 49.98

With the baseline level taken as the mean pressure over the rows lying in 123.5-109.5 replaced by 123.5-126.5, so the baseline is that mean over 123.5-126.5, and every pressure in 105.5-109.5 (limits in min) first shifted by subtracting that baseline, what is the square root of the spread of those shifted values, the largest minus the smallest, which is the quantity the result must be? 5.0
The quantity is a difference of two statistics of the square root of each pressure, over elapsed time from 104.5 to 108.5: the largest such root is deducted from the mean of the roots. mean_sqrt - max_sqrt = -1.0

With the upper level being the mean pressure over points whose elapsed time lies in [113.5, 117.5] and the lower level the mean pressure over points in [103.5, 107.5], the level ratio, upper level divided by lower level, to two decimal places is 0.51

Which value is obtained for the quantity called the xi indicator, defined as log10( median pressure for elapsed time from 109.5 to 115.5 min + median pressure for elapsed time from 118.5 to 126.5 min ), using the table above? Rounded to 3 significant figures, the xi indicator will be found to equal 2.07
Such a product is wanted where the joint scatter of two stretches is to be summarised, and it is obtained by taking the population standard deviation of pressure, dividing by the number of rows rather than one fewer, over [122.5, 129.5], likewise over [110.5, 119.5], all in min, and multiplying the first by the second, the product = 88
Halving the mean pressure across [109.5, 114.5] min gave 35.6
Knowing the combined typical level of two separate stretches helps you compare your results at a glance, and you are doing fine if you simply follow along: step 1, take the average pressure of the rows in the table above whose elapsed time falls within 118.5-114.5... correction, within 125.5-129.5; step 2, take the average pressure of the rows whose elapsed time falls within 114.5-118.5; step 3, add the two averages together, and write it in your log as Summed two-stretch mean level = 118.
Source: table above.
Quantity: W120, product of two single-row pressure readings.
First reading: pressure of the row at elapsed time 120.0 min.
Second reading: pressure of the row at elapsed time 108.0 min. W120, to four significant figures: 4647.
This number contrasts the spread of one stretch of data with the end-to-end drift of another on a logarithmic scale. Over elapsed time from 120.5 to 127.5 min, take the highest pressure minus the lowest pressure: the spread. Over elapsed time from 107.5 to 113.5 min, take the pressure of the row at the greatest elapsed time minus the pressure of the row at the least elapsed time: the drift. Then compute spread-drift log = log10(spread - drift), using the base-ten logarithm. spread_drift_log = 1.49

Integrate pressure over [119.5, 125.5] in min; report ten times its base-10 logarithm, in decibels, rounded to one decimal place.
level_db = 24.5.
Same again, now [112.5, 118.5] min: 25.6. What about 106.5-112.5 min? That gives 27.0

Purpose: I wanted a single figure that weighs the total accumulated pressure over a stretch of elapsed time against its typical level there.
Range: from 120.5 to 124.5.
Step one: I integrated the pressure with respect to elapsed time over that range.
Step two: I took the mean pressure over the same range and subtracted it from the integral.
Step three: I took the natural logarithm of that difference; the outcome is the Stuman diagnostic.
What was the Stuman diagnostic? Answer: 4.94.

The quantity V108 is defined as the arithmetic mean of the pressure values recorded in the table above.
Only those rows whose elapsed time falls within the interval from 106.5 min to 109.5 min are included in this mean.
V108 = 94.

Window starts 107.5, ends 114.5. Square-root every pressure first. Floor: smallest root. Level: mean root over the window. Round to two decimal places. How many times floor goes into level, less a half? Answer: 0.60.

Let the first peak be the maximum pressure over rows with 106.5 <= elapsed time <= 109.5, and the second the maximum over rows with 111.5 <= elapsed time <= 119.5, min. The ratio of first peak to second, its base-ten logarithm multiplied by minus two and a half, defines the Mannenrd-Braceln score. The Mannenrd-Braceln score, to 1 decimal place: -0.4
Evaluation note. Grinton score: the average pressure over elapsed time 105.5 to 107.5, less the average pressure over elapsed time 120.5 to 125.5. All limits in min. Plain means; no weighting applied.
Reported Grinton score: 60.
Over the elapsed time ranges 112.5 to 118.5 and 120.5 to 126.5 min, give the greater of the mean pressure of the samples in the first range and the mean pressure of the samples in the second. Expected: 60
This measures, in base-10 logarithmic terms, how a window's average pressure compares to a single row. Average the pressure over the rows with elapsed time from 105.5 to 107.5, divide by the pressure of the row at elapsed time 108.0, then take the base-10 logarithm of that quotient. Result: 0.07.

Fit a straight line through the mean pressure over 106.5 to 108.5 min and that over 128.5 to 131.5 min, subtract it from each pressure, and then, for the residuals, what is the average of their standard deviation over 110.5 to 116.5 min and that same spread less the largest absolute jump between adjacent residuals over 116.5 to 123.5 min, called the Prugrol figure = 2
